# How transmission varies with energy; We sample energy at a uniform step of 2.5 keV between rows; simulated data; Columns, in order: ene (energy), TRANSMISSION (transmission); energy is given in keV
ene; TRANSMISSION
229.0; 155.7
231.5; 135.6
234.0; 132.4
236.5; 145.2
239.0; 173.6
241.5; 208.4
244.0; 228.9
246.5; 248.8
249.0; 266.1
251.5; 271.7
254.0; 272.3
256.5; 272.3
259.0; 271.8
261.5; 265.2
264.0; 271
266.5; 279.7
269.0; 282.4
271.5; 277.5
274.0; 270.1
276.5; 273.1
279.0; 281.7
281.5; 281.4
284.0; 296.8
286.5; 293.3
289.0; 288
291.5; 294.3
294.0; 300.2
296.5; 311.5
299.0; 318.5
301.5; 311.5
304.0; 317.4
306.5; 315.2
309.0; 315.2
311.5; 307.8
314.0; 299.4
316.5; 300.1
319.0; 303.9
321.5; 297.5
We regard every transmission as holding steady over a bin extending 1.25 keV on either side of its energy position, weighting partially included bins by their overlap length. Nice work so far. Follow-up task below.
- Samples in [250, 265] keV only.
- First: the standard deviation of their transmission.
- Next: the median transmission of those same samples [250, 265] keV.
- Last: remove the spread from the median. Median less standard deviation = 269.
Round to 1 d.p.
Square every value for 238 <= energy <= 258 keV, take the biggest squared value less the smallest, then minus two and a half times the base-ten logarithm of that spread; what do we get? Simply -11.6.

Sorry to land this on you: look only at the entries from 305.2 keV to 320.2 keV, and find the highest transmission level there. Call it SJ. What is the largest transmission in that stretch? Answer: 315.2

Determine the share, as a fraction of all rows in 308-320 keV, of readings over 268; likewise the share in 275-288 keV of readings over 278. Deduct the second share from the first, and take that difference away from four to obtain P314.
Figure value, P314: 3.80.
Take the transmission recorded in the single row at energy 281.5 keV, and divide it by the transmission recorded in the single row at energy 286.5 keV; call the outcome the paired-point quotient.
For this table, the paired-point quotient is 0.96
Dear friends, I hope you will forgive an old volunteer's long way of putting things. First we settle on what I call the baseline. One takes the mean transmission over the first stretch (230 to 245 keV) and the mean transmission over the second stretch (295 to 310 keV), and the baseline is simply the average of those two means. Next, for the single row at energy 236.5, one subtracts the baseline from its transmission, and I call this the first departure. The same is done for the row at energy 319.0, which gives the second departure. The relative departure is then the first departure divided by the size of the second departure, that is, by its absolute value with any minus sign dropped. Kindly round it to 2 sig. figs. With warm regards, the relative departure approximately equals -1.6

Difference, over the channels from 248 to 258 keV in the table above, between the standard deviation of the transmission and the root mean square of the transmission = -268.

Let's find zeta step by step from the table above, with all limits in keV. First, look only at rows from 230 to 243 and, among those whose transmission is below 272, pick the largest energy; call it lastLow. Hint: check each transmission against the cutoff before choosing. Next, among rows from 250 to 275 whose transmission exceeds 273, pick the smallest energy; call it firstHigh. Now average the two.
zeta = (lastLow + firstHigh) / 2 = 254.0 keV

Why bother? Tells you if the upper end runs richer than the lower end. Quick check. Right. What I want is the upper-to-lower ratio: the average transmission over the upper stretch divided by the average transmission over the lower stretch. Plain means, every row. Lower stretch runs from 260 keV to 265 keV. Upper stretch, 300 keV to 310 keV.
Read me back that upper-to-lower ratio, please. 1.17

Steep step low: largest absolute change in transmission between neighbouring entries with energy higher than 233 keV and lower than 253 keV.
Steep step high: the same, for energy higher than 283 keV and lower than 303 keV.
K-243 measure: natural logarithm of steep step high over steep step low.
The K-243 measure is -1.1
